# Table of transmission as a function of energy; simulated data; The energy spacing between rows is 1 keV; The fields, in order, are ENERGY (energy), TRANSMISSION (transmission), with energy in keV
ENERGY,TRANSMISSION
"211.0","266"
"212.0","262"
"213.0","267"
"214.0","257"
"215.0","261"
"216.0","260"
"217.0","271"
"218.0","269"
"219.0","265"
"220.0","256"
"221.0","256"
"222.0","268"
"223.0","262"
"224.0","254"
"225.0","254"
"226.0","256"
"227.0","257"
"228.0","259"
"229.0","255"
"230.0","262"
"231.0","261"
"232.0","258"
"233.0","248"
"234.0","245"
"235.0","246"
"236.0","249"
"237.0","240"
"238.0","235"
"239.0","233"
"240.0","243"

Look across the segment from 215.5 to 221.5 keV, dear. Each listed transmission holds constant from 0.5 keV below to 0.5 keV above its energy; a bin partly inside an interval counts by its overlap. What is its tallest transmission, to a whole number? 271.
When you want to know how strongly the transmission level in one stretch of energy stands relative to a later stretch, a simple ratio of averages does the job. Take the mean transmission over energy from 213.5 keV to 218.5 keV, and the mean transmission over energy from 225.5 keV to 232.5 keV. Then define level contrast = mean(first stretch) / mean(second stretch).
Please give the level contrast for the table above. 1.02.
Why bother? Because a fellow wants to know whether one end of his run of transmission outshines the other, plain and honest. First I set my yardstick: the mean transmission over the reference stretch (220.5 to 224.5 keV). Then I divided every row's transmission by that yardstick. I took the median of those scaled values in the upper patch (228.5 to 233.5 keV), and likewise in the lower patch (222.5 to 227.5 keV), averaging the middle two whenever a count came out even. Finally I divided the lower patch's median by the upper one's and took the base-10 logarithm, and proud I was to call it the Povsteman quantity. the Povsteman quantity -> -0.003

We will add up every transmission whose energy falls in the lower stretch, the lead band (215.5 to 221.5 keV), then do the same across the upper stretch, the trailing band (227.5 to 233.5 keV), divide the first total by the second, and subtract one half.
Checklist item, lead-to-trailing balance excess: 0.52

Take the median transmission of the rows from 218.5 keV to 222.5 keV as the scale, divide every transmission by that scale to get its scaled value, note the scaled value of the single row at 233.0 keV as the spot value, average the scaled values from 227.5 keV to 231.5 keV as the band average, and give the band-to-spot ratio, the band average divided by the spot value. 1.05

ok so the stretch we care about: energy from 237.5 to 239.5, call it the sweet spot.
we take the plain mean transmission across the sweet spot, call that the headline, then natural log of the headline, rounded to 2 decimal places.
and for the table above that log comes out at 5.46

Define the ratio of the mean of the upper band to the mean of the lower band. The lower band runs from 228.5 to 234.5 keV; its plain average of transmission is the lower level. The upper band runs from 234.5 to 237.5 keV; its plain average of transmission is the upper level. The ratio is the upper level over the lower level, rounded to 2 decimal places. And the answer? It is 0.96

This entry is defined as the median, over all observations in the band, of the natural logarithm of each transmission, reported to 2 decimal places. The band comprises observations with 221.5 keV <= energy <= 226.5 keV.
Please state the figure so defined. 5.55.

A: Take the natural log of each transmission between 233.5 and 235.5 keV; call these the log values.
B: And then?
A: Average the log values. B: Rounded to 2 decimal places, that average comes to 5.50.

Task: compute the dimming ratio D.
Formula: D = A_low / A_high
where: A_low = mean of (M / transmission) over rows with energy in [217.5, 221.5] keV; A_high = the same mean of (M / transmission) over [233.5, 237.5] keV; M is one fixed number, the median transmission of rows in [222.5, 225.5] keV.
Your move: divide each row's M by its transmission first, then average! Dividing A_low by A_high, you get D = 0.94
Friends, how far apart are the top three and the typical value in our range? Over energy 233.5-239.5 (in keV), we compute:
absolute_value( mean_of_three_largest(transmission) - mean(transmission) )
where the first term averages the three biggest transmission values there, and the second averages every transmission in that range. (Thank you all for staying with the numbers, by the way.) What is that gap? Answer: 5.3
